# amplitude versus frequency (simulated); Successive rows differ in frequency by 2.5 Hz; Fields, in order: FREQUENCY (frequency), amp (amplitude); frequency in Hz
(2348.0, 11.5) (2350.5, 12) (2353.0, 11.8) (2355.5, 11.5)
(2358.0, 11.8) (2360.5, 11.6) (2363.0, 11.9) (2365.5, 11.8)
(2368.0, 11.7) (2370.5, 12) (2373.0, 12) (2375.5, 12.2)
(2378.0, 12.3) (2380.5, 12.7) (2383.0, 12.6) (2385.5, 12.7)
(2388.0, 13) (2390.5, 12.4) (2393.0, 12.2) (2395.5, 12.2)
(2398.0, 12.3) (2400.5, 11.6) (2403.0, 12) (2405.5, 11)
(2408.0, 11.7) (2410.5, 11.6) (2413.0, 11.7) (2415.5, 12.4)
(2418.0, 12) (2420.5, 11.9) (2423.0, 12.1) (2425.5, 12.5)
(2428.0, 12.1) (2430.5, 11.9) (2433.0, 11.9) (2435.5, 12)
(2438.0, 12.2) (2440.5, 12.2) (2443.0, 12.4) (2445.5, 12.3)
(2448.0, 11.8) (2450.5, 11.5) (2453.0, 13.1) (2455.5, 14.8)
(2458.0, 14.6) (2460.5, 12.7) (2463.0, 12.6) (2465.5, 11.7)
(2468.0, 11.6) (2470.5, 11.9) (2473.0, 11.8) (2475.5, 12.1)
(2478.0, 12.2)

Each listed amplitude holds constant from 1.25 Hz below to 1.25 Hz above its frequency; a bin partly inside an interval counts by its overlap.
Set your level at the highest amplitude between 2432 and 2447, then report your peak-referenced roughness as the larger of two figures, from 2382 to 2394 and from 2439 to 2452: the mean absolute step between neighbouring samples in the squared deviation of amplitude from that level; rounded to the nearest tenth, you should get 0.2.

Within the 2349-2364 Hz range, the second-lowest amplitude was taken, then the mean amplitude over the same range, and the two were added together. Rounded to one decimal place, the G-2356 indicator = 23.4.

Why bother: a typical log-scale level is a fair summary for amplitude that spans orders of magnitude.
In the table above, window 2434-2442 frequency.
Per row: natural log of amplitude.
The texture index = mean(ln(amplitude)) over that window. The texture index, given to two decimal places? 2.50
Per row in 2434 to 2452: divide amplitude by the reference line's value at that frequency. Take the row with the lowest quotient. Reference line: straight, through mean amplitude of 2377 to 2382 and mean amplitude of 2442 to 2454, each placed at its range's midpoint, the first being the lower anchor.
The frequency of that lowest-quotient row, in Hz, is 2450.5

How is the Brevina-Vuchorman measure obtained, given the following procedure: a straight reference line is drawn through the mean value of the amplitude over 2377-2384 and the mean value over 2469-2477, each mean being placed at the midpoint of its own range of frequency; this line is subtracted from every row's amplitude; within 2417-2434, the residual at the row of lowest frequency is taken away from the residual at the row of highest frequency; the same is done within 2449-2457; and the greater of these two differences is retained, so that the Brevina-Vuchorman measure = 3.3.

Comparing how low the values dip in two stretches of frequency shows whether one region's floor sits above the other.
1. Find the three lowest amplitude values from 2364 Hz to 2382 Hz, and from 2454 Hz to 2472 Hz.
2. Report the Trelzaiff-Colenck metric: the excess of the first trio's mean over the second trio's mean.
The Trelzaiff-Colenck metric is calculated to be 0.10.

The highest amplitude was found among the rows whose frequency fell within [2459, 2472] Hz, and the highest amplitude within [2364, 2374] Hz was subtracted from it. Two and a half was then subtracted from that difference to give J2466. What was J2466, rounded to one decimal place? -1.8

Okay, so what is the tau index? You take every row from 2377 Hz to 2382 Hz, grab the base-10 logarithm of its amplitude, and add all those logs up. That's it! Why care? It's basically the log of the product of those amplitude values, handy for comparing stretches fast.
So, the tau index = 2.19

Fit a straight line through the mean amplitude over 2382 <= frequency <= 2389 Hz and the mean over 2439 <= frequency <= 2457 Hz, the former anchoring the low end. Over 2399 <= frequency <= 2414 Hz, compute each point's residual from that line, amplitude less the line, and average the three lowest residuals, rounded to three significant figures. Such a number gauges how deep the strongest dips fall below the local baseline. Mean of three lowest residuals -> -1.31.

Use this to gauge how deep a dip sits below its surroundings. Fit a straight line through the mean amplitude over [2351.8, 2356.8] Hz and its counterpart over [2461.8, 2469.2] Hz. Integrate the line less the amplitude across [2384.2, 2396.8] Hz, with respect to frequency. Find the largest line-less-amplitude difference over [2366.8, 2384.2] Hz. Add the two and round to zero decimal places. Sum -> -9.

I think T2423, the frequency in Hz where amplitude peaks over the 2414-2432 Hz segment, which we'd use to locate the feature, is 2425.5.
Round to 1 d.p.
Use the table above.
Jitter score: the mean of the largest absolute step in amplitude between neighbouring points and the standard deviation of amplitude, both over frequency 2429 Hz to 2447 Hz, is 0.2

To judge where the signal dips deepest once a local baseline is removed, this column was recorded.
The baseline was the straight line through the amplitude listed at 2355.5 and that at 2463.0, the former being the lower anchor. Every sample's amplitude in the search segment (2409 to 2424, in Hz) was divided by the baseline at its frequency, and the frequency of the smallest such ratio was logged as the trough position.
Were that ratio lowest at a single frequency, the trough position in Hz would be 2410.5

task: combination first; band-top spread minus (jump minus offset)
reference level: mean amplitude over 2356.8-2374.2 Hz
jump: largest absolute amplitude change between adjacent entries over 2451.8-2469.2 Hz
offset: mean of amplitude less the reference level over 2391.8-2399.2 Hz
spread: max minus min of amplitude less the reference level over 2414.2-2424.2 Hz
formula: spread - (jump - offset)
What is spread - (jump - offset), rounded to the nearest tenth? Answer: -1.0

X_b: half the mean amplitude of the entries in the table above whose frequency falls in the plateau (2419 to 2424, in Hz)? 6.00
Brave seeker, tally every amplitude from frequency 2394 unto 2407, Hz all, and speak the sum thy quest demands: 59.1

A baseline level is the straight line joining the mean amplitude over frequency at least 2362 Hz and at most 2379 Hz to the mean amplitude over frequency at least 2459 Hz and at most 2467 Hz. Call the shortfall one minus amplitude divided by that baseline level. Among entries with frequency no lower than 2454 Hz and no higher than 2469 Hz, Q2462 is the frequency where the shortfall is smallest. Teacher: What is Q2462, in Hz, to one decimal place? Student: 2455.5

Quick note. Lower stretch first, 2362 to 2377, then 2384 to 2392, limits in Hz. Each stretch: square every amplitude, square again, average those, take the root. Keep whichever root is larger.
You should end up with 161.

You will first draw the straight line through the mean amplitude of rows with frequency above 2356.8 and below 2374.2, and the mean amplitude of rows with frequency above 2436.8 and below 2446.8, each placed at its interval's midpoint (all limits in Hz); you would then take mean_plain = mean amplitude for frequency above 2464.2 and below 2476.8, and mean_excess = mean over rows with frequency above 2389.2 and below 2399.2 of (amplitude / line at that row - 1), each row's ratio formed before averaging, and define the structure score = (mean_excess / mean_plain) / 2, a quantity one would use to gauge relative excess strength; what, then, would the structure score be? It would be 0.0010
